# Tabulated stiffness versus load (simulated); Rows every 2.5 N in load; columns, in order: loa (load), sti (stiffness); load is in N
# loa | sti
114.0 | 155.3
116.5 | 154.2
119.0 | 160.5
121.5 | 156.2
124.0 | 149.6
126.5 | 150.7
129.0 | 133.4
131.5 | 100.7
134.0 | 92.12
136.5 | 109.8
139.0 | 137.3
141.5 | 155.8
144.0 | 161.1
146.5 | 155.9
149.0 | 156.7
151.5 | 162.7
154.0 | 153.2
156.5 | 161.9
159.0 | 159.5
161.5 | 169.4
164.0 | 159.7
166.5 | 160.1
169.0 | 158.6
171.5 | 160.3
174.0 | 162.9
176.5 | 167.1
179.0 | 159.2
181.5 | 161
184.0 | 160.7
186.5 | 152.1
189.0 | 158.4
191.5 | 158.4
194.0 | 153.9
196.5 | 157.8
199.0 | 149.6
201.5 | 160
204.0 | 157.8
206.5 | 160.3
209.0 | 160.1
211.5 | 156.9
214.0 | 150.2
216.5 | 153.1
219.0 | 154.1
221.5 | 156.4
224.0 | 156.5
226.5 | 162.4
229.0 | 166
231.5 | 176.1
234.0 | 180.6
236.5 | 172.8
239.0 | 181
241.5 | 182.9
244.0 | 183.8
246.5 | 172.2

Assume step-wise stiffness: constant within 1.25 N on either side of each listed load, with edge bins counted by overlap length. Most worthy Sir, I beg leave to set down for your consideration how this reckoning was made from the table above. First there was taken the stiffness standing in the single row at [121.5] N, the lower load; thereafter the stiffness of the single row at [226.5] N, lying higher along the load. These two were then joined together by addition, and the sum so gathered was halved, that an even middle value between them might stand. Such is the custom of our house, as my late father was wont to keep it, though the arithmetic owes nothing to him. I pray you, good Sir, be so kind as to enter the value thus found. 159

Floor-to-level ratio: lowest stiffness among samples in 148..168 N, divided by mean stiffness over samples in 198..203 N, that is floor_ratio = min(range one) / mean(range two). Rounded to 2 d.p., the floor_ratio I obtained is 0.99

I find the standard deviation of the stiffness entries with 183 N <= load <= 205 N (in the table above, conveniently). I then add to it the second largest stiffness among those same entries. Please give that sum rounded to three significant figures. 164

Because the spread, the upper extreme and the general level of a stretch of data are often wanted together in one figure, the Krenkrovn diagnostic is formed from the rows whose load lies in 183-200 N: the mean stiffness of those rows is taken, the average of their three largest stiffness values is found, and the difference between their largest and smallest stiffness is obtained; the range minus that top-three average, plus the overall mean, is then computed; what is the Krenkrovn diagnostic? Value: 7.8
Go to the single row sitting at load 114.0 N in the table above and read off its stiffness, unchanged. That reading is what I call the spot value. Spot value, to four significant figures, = 155.3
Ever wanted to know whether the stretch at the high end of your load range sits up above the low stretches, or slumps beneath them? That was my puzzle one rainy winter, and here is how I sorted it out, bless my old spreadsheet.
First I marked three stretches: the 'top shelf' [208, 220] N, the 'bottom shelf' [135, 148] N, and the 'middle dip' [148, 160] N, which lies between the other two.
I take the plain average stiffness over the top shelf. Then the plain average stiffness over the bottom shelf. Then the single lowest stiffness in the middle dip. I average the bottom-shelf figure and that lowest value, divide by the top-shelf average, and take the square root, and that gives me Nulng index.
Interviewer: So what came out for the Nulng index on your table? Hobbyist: 0.979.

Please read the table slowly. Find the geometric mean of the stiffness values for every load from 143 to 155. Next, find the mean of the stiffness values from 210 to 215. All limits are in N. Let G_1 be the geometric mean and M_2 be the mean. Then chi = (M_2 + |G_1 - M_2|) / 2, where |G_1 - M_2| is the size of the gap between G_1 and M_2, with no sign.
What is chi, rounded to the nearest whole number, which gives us 79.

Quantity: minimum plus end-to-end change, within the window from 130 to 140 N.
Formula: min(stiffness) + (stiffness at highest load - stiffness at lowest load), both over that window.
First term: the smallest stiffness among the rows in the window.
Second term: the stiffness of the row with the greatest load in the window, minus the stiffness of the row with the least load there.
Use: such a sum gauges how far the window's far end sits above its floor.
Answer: 129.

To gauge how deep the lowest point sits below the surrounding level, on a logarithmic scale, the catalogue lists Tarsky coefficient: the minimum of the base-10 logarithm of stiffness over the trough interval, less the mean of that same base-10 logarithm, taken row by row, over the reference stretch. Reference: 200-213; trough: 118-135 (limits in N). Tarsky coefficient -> -0.24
